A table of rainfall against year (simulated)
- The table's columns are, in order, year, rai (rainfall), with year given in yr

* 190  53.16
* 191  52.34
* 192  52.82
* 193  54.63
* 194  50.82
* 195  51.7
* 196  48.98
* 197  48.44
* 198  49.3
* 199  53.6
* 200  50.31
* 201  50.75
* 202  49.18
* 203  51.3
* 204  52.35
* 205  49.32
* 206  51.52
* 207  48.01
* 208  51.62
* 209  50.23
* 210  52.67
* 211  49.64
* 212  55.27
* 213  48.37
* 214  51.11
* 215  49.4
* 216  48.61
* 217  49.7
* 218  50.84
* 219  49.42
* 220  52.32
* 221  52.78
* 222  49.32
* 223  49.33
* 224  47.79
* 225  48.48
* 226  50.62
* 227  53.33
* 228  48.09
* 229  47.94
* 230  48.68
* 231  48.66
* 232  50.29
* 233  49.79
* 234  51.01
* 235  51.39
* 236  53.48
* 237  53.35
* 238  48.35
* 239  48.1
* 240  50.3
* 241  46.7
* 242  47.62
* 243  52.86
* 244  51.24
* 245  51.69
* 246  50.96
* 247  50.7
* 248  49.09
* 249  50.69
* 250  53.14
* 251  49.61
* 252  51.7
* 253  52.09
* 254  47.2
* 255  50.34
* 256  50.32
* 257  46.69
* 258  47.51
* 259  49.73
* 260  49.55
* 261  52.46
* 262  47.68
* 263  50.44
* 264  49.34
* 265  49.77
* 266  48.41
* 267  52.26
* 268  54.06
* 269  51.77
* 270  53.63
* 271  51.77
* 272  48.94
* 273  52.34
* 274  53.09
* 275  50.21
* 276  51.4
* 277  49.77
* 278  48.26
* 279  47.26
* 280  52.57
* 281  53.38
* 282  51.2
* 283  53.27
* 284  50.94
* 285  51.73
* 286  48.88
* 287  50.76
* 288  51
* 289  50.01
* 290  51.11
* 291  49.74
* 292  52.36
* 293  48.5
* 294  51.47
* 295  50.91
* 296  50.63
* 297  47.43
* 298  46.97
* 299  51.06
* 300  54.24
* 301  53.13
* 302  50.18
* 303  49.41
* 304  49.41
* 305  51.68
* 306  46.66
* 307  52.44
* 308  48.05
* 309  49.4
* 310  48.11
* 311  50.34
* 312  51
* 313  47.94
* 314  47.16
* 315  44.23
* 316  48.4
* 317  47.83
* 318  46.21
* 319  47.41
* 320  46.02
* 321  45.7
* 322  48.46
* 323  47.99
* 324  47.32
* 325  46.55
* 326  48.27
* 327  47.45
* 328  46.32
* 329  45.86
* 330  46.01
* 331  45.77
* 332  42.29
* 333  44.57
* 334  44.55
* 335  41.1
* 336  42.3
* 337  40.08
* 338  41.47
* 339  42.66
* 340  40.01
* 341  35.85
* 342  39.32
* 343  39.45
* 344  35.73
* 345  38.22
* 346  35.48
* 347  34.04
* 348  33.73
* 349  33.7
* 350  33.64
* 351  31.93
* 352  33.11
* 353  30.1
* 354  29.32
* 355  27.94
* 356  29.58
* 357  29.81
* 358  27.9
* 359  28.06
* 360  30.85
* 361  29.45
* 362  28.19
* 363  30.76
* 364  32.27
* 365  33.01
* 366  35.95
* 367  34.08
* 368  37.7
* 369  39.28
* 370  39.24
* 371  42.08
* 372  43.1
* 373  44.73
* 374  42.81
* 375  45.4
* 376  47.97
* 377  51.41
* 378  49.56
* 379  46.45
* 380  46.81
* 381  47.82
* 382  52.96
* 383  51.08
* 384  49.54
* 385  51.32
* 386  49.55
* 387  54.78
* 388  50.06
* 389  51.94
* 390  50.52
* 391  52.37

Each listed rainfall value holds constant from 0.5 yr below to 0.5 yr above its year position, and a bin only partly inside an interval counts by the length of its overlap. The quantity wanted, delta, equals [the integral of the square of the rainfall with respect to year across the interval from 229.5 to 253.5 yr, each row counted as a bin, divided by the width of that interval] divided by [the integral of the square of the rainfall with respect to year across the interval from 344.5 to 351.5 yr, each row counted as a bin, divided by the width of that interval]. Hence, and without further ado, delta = 2.15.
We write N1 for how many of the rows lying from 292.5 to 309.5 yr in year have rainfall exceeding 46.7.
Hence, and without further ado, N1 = 16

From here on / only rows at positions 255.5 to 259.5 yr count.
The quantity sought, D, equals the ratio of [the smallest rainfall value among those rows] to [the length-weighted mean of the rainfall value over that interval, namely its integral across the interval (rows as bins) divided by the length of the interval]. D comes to 0.961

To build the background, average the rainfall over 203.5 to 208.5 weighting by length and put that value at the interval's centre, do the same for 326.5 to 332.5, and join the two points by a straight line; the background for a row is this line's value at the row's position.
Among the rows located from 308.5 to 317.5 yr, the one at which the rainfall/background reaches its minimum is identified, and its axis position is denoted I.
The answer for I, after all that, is 315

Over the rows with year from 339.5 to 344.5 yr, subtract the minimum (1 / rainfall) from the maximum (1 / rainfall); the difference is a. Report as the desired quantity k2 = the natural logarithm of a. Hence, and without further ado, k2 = -5.81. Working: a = 0.0030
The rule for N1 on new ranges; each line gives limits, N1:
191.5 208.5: 17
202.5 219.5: 17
